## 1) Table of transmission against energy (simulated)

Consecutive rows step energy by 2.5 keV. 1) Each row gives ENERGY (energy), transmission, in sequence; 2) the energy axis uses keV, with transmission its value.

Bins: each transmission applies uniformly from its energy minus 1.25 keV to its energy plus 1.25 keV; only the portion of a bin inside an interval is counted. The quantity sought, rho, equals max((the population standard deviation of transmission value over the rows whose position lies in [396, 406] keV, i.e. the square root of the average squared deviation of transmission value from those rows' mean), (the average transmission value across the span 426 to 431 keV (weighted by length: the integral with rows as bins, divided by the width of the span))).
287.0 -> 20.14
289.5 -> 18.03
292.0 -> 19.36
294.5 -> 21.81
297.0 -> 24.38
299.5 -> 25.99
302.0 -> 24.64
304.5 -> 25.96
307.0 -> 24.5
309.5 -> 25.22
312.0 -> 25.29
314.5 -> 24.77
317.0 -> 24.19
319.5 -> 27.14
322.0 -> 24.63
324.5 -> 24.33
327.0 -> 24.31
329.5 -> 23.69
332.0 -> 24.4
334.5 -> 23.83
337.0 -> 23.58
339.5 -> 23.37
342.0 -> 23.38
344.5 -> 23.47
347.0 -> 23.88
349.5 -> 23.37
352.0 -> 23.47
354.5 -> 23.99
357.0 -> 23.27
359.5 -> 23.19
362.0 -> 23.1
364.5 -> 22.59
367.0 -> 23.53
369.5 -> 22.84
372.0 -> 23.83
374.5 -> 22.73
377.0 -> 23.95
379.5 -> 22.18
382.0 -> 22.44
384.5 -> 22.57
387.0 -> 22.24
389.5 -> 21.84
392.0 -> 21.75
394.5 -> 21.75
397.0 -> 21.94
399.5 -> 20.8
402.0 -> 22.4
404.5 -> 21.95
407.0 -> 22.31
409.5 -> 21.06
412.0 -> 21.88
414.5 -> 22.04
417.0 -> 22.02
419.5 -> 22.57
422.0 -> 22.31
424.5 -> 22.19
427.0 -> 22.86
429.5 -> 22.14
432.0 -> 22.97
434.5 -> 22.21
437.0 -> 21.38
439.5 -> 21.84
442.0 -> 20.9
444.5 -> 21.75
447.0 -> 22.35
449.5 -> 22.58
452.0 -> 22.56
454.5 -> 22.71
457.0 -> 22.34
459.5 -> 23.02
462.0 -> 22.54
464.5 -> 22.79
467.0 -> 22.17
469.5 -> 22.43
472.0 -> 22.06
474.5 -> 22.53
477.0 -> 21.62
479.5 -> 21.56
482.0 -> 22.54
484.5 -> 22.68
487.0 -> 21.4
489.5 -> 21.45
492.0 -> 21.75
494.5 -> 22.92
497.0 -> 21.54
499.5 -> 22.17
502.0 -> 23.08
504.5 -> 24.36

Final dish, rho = 22.5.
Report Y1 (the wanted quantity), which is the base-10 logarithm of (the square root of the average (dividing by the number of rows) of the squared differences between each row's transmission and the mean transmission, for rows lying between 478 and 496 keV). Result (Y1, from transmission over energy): -0.22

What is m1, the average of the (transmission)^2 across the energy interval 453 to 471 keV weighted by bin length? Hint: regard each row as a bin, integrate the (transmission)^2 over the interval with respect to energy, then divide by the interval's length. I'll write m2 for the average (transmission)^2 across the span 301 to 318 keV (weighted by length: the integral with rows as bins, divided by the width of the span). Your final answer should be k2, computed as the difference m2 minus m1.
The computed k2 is 114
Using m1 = 509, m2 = 623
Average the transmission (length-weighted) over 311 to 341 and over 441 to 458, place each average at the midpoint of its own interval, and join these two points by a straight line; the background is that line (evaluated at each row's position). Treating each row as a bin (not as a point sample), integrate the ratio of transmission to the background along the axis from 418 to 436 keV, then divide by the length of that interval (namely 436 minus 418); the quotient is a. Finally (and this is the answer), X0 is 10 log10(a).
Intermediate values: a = 0.99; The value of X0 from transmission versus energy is -0.030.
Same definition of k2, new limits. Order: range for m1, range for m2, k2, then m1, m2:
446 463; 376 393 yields -8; 510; 503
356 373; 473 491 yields -55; 538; 483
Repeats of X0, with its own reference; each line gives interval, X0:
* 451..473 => 0.109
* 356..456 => -0.123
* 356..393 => -0.141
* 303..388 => -0.052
